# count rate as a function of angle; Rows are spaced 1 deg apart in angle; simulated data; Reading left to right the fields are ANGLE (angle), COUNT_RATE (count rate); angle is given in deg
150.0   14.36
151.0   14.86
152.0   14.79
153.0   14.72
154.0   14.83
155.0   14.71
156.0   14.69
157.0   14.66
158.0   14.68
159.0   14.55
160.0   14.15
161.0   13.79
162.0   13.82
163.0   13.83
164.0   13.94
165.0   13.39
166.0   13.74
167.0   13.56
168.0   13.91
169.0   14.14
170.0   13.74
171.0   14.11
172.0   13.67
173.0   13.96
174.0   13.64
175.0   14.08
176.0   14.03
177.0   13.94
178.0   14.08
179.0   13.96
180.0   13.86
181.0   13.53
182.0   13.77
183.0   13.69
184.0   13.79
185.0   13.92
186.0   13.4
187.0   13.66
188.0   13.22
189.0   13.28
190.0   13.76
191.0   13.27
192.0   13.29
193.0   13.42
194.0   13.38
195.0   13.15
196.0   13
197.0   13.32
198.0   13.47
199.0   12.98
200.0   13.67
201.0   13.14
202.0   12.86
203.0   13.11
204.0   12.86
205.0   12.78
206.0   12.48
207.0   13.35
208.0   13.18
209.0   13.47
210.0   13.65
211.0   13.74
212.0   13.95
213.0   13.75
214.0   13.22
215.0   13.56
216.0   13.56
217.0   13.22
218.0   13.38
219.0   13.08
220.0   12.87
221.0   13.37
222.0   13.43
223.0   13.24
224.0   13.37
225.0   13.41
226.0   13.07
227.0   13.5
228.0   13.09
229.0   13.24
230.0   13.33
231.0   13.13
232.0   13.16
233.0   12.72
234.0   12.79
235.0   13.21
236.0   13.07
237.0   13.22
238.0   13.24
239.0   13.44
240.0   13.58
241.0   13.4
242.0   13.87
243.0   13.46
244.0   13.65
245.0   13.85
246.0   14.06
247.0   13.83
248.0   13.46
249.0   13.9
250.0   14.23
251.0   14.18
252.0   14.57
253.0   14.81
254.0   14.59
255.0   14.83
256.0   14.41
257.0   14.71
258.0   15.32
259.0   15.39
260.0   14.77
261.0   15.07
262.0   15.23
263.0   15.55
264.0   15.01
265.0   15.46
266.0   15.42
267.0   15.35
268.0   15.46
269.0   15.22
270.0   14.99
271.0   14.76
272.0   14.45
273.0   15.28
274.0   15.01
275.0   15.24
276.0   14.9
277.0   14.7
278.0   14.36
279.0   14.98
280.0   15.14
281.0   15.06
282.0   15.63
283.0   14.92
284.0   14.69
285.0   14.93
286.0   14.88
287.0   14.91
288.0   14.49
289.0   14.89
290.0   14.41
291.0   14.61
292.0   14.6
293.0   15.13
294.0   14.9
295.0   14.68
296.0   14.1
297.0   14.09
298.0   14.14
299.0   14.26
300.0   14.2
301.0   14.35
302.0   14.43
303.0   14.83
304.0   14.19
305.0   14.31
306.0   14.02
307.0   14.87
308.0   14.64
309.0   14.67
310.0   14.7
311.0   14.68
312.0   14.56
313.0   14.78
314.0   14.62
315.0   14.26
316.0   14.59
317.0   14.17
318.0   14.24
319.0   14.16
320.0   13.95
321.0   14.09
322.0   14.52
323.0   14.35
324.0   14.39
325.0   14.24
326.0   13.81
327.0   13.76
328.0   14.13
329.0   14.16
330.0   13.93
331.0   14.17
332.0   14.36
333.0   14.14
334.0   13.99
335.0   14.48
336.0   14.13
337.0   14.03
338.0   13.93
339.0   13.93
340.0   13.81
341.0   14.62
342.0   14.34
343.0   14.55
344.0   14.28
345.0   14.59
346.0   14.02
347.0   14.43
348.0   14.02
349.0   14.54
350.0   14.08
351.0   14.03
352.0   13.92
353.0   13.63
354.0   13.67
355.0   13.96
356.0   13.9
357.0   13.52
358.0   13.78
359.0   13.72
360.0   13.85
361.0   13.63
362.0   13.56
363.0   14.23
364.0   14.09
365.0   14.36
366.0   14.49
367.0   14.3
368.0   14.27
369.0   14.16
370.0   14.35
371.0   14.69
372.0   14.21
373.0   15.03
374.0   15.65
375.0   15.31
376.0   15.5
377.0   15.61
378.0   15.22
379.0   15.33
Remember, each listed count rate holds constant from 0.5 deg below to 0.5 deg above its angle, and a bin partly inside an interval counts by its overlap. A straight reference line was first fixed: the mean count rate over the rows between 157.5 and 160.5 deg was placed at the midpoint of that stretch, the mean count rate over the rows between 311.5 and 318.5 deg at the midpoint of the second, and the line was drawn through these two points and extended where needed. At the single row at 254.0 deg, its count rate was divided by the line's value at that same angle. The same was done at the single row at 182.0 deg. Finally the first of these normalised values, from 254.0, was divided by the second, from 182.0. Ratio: 1.06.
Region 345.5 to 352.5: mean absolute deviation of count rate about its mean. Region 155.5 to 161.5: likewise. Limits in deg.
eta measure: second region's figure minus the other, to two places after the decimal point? 0.11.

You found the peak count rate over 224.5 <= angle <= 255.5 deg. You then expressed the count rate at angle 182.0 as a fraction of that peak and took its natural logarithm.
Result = -0.074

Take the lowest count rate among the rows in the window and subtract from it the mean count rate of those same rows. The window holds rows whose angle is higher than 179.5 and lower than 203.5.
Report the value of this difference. -0.55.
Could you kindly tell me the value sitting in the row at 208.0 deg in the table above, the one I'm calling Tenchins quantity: 13.18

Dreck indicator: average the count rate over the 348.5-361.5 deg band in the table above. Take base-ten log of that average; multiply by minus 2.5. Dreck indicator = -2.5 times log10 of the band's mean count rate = -2.855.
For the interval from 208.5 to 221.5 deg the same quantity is -2.822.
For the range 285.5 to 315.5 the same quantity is -2.906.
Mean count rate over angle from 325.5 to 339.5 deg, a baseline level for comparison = 14.1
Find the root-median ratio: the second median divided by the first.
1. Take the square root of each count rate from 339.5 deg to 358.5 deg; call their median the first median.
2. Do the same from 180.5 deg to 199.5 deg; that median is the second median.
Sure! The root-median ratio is 0.978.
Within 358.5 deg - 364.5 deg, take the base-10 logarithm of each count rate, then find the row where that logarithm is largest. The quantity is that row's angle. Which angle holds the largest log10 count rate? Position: 363.0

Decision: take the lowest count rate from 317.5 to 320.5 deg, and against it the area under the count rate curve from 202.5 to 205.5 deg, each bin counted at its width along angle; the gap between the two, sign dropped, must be 24.8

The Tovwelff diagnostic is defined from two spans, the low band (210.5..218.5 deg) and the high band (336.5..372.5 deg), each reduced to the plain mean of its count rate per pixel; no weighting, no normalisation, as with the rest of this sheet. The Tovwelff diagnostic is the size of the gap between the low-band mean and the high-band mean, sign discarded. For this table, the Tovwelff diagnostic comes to 0.5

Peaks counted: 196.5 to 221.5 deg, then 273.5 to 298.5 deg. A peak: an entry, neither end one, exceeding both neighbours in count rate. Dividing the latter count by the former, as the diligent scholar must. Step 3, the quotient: 1.33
